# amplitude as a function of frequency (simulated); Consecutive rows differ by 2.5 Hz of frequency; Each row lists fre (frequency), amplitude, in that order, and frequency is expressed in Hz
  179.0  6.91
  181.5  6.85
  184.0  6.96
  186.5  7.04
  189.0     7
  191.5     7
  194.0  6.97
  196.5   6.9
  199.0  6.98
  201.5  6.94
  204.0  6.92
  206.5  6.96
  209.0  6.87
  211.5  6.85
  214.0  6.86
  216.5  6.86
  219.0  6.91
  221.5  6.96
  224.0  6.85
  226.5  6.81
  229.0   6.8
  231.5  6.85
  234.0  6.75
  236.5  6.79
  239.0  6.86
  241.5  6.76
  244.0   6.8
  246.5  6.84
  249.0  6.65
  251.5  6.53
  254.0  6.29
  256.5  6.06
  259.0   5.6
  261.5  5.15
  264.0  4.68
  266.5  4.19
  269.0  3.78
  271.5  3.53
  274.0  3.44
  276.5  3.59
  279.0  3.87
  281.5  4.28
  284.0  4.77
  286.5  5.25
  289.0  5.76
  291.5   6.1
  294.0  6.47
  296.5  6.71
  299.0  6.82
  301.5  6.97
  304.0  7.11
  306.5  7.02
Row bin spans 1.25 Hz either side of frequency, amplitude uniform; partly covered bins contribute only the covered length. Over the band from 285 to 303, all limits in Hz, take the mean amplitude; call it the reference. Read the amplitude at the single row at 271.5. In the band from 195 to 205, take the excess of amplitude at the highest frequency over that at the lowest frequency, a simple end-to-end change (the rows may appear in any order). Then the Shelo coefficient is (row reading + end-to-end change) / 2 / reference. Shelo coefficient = 0.28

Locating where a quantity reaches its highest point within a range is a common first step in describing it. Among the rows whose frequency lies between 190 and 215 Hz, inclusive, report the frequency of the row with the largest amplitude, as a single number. 191.5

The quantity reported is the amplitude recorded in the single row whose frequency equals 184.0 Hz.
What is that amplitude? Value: 6.96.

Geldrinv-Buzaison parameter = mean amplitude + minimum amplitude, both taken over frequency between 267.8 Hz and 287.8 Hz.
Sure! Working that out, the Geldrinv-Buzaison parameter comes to 7.5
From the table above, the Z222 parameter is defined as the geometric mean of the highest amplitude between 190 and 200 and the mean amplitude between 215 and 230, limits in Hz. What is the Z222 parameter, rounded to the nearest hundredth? 6.93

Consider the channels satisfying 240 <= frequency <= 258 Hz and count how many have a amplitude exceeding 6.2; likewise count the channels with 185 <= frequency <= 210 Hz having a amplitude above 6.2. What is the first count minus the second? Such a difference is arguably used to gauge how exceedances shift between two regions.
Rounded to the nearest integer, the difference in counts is -4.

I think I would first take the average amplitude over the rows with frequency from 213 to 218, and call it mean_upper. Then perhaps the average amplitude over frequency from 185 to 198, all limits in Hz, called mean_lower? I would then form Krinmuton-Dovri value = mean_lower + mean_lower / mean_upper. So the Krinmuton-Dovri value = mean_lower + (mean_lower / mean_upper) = 8.00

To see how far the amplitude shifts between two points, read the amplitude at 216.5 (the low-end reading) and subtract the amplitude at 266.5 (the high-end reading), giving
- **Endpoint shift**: 2.7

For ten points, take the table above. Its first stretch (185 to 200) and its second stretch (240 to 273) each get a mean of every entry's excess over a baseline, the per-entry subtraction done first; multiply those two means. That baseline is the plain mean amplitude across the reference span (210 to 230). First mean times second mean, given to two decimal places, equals -0.15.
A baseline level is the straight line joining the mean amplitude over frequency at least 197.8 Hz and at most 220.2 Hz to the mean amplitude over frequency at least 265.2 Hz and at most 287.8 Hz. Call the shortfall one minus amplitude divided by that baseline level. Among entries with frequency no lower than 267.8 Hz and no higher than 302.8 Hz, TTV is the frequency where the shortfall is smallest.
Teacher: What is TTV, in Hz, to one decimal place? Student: 301.5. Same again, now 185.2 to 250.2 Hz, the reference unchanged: 246.5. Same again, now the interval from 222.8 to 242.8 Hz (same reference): 241.5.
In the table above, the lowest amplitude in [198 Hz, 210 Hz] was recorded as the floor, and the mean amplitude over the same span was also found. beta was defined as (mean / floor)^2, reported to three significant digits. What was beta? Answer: 1.02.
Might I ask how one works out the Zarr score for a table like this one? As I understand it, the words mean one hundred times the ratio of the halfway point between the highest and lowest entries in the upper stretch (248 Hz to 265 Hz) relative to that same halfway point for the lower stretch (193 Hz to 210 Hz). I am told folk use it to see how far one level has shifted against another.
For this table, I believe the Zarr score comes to 82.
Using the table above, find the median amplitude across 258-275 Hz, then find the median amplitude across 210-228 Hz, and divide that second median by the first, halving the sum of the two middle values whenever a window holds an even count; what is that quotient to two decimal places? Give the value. 1.64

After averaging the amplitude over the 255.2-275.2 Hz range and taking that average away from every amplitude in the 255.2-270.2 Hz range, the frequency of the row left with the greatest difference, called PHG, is 256.5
